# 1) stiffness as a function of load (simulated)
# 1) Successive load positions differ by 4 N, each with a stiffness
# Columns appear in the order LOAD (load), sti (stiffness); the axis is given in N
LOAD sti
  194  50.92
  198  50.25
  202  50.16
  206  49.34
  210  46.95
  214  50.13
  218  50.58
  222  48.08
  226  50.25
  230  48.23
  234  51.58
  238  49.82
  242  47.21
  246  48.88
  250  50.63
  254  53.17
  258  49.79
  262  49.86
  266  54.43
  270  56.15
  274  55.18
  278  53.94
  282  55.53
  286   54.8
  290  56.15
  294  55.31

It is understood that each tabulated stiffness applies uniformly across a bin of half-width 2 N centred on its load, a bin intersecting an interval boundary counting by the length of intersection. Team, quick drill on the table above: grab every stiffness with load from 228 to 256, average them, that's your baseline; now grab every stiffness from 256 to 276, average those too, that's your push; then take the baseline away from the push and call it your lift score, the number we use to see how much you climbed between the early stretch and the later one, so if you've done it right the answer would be 3.2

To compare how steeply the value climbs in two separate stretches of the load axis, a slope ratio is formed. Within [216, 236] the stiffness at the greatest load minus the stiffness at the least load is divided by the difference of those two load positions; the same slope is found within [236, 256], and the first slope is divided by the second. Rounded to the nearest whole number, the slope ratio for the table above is 0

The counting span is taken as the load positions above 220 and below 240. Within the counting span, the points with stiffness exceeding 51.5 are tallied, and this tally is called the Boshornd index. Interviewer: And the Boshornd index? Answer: 1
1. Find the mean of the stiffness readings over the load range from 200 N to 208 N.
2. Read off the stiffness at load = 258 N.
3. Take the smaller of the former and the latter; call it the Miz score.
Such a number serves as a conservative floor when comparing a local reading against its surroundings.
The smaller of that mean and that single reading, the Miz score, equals 49.75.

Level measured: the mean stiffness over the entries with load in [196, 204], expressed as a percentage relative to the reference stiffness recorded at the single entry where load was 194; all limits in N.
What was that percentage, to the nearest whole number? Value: 99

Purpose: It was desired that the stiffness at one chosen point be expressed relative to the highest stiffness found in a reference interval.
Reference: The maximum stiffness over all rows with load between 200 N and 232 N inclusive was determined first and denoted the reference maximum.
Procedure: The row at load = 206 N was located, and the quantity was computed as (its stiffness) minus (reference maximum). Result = -1.2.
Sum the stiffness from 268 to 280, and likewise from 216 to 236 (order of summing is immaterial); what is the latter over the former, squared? 2.26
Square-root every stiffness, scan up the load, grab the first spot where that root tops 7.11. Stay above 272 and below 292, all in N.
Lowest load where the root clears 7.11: 274 N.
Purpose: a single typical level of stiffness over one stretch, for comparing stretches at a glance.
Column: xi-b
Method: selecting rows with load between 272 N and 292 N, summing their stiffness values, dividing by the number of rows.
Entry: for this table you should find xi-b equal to 55.1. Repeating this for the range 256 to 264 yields 49.8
